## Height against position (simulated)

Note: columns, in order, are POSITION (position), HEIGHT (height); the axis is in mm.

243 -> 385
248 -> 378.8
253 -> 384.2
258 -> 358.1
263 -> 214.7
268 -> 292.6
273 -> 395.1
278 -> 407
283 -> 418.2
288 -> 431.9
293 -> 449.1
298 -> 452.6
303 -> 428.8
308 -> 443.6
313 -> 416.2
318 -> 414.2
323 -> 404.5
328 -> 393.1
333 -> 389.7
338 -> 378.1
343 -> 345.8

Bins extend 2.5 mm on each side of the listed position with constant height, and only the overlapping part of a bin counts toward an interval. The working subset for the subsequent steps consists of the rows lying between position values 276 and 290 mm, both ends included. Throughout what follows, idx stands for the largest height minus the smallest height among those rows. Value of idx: 25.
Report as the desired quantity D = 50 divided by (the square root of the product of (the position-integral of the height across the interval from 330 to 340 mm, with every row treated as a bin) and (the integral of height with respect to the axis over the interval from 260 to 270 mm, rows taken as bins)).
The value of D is 0.0159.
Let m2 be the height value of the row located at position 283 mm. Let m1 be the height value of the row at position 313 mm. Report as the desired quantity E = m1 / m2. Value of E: 1.00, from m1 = 416.2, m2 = 418.2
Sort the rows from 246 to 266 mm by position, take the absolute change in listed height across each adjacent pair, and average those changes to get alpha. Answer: 58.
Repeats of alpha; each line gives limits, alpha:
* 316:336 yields 8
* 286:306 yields 15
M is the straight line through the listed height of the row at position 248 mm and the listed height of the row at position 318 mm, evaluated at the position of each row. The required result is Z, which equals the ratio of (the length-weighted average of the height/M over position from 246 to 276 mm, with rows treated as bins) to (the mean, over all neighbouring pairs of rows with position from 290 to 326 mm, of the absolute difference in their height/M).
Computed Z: 25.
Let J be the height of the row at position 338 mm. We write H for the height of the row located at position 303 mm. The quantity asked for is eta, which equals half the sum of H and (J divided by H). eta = 215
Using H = 428.8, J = 378.1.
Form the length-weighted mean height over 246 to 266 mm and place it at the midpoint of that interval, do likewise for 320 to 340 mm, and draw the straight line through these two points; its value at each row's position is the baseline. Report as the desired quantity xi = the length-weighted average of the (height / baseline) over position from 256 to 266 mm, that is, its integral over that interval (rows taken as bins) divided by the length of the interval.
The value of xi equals 0.84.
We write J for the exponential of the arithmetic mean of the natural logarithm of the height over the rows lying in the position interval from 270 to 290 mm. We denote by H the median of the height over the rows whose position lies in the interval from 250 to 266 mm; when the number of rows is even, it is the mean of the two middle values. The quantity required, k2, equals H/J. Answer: 0.87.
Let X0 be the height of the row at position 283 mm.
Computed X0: 418.2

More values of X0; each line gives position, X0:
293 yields 449.1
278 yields 407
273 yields 395.1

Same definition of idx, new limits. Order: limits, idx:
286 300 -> 21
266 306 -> 160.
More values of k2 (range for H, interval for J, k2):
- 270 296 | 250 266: 1.35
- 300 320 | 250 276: 1.32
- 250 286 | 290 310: 0.87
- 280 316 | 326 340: 1.12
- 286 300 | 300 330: 1.08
